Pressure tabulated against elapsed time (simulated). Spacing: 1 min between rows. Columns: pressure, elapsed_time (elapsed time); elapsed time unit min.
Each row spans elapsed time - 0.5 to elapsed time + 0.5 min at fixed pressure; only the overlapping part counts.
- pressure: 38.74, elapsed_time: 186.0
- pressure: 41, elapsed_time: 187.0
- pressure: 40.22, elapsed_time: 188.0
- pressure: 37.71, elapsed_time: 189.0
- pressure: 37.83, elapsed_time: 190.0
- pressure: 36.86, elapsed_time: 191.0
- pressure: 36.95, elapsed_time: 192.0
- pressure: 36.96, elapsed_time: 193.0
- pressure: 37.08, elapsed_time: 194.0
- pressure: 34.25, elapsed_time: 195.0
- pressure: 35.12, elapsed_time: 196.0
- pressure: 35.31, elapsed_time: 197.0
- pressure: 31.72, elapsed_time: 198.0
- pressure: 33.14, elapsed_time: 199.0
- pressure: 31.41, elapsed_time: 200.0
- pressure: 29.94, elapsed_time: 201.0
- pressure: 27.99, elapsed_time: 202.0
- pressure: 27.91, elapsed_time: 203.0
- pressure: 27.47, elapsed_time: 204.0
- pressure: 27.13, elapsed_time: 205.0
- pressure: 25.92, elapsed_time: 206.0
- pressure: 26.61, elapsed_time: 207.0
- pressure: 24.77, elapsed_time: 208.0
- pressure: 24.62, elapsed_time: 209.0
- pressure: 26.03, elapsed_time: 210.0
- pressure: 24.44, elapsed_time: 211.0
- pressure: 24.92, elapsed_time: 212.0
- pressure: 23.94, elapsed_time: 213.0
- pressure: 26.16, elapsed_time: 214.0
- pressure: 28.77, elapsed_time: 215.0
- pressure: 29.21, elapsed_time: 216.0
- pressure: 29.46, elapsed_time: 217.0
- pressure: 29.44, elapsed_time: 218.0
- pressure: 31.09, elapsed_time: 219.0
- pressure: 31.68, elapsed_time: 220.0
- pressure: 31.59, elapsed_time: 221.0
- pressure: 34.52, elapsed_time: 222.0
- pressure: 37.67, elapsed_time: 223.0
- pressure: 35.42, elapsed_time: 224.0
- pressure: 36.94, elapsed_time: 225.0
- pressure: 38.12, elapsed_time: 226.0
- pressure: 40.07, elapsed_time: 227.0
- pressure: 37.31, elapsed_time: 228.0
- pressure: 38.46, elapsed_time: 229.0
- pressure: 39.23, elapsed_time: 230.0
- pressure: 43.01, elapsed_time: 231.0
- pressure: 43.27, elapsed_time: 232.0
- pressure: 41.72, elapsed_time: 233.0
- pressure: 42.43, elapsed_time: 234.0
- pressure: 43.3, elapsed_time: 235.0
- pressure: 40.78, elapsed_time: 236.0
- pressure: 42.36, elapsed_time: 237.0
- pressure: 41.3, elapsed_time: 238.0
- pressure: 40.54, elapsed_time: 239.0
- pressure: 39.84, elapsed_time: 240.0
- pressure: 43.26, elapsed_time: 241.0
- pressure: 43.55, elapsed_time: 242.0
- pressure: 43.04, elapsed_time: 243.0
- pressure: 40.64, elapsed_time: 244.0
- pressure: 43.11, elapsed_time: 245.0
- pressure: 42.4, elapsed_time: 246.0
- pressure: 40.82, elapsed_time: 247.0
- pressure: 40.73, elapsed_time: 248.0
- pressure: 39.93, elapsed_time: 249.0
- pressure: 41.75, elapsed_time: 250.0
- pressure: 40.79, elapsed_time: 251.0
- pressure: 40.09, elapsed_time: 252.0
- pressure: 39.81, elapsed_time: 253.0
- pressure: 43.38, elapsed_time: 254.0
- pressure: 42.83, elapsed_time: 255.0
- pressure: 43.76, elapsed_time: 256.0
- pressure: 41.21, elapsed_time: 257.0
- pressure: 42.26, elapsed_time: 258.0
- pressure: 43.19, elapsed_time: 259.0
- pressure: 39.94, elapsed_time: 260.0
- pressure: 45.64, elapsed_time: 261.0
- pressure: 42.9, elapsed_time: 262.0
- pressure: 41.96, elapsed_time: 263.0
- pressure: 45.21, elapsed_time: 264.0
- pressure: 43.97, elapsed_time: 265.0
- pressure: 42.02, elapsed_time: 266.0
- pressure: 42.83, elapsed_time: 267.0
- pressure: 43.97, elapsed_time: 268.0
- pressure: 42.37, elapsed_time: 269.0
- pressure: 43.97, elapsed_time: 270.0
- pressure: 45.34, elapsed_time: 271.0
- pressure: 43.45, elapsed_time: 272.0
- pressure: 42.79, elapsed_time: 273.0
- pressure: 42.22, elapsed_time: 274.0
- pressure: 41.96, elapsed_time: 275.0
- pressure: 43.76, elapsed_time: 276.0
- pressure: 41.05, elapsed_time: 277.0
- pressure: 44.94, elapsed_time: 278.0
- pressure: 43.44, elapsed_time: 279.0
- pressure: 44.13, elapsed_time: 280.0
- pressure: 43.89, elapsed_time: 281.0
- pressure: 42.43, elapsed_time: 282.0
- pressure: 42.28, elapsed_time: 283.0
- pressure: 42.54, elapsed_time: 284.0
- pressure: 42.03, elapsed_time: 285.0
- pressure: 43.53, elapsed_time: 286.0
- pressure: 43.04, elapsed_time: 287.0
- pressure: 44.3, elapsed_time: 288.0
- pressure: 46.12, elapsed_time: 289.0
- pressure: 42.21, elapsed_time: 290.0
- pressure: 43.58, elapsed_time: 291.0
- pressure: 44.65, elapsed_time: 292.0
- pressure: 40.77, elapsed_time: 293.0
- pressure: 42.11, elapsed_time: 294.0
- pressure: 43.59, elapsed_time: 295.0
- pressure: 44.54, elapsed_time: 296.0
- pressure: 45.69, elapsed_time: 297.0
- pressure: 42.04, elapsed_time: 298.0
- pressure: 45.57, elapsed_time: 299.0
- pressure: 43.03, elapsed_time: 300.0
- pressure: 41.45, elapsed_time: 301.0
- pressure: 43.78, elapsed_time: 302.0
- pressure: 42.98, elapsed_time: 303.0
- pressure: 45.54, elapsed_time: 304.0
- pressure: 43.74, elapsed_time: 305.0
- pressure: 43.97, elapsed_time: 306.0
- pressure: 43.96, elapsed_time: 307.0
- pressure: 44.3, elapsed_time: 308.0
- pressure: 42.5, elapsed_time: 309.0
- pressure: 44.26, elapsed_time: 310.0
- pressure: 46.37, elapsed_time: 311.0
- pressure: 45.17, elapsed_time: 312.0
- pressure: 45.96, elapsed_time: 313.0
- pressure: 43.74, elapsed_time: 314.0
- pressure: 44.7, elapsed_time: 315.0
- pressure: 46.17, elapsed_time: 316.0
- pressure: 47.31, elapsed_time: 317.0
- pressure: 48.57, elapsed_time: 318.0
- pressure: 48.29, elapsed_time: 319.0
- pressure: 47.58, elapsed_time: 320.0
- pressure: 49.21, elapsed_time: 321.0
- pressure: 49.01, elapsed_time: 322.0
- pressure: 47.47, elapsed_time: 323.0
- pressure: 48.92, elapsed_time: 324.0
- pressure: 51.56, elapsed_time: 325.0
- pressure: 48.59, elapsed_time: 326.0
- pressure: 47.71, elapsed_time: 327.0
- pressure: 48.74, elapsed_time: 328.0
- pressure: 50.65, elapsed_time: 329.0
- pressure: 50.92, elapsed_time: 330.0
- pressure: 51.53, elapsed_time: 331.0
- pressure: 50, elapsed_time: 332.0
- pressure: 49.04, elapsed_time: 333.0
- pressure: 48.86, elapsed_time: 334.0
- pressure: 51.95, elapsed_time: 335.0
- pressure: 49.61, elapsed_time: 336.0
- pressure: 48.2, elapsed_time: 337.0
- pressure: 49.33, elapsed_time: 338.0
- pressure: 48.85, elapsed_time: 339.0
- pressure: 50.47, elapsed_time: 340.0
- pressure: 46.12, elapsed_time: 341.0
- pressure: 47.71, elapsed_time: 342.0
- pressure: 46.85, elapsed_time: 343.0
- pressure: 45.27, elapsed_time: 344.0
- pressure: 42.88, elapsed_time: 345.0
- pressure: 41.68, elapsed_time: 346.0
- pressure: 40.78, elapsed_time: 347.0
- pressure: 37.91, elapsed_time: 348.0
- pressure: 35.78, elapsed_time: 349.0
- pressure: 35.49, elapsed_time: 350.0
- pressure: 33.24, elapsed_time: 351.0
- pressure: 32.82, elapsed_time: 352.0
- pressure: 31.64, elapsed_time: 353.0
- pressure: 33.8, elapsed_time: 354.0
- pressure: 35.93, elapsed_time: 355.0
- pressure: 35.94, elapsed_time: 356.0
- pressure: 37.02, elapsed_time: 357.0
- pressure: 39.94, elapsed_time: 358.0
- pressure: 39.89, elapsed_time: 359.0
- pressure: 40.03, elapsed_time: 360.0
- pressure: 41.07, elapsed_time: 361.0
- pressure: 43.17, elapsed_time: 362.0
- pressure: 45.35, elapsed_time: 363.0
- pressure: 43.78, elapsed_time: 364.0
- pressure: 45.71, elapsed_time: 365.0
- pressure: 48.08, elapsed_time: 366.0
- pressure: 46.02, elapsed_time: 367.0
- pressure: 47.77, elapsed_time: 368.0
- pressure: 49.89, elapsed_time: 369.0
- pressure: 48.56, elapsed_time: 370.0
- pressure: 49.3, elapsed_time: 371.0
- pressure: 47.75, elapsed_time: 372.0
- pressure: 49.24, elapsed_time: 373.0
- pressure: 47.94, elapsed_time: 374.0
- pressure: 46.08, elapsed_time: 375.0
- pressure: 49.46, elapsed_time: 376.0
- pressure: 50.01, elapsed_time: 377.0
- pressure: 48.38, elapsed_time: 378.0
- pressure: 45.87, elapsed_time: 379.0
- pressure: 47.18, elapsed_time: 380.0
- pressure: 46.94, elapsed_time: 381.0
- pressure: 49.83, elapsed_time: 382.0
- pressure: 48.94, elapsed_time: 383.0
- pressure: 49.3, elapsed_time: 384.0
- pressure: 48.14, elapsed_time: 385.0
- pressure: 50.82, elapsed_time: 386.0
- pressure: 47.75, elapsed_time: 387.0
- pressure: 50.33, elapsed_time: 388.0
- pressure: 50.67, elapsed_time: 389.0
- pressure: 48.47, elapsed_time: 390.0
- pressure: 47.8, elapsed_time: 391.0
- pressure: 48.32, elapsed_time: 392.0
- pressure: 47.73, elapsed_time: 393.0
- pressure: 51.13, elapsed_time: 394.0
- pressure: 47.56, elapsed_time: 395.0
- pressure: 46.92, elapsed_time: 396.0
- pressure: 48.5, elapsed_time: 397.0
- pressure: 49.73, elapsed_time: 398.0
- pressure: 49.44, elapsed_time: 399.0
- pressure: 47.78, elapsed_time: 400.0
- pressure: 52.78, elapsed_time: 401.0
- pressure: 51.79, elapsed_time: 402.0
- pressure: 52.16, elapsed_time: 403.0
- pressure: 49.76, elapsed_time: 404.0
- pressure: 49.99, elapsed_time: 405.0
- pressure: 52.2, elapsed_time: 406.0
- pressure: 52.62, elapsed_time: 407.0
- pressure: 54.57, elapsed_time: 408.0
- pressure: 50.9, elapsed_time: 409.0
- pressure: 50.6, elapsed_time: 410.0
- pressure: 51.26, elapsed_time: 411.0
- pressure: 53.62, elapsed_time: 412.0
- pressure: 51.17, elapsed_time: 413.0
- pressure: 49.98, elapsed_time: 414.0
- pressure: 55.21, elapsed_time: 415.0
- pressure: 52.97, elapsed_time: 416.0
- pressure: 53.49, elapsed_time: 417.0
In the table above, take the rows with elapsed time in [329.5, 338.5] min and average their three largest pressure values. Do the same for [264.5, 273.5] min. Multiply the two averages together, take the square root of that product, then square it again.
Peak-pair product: 2286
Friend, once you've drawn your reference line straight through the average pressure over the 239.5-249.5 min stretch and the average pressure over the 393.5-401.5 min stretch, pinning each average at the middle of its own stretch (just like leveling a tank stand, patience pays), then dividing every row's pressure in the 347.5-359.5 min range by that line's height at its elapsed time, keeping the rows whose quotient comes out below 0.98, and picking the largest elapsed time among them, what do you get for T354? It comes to 359.0 min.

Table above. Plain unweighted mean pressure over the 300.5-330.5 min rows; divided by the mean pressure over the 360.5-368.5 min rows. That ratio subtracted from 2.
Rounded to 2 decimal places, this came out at 0.97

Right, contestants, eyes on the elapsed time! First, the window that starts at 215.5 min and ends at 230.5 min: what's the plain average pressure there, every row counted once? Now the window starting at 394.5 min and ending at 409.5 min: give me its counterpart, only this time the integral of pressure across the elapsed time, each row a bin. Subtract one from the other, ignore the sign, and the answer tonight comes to 722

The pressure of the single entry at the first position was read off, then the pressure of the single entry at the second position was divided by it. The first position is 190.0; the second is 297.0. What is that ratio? 1.21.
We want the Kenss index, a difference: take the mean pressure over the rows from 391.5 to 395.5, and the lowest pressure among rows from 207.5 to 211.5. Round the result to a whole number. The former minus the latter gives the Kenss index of 24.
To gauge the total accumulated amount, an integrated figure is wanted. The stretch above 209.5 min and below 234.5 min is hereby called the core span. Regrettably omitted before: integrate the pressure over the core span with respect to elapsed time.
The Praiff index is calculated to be 845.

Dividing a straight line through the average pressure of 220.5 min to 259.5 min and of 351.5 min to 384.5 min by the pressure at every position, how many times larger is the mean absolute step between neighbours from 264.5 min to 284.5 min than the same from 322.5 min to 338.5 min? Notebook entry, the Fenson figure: 1.11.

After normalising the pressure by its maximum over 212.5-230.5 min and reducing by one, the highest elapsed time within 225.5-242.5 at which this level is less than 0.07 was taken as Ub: 240.0 min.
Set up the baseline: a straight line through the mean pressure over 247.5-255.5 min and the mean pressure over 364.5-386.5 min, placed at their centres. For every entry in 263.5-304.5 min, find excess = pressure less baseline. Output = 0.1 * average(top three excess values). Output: 0.31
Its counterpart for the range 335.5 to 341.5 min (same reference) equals 0.37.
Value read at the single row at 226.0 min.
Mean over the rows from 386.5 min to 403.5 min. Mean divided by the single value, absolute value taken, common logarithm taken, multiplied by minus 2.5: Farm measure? -0.28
